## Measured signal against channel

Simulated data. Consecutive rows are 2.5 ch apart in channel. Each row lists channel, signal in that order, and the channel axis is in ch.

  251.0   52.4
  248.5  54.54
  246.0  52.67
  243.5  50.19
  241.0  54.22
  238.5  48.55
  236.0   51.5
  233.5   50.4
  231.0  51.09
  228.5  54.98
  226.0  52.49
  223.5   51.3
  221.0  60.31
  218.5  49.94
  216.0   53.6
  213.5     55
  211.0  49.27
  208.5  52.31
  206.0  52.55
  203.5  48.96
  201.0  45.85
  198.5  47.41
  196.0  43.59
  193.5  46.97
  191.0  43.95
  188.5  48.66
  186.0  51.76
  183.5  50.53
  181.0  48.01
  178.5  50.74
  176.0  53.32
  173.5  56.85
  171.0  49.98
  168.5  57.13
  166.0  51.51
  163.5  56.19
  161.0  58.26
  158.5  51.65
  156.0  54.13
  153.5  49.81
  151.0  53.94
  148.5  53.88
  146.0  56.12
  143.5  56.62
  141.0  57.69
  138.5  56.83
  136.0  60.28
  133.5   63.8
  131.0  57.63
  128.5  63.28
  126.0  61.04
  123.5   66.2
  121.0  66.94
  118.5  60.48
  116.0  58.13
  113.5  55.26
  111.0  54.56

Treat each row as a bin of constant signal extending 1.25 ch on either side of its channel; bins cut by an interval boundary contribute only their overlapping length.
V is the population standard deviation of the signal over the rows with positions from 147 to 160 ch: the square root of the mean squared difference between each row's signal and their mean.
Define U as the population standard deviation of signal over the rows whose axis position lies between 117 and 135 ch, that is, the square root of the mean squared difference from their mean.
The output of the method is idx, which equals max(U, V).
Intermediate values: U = 3.05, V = 1.7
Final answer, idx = 3.05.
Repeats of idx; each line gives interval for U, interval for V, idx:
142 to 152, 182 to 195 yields 2.75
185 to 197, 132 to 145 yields 3.04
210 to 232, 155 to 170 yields 3.19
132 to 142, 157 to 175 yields 3.09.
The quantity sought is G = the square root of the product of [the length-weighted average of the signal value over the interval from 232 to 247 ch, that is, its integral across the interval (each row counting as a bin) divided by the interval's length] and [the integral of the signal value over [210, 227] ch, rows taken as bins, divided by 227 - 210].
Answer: 52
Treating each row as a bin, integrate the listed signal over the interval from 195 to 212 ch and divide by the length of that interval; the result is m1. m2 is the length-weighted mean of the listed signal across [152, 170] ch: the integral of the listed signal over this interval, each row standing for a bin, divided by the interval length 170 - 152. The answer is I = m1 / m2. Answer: 0.90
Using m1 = 48.6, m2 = 54.0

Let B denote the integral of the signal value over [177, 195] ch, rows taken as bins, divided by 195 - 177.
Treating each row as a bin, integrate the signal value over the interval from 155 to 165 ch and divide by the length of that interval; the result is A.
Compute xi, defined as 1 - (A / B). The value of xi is -0.13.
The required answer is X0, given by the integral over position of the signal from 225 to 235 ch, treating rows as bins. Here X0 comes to 522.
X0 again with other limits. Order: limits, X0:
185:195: 476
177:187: 503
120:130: 641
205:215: 523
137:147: 569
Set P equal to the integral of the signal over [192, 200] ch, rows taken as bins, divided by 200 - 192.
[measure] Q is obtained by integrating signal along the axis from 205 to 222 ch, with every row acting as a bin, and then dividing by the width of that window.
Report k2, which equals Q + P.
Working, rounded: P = 46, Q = 53.2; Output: 99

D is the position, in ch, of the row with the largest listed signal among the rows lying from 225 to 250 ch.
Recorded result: 228.5 ch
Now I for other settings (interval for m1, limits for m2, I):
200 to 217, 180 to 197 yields 1.07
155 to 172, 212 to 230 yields 1.01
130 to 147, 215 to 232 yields 1.09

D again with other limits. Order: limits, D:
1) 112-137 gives 121.0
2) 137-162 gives 161.0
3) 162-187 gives 168.5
